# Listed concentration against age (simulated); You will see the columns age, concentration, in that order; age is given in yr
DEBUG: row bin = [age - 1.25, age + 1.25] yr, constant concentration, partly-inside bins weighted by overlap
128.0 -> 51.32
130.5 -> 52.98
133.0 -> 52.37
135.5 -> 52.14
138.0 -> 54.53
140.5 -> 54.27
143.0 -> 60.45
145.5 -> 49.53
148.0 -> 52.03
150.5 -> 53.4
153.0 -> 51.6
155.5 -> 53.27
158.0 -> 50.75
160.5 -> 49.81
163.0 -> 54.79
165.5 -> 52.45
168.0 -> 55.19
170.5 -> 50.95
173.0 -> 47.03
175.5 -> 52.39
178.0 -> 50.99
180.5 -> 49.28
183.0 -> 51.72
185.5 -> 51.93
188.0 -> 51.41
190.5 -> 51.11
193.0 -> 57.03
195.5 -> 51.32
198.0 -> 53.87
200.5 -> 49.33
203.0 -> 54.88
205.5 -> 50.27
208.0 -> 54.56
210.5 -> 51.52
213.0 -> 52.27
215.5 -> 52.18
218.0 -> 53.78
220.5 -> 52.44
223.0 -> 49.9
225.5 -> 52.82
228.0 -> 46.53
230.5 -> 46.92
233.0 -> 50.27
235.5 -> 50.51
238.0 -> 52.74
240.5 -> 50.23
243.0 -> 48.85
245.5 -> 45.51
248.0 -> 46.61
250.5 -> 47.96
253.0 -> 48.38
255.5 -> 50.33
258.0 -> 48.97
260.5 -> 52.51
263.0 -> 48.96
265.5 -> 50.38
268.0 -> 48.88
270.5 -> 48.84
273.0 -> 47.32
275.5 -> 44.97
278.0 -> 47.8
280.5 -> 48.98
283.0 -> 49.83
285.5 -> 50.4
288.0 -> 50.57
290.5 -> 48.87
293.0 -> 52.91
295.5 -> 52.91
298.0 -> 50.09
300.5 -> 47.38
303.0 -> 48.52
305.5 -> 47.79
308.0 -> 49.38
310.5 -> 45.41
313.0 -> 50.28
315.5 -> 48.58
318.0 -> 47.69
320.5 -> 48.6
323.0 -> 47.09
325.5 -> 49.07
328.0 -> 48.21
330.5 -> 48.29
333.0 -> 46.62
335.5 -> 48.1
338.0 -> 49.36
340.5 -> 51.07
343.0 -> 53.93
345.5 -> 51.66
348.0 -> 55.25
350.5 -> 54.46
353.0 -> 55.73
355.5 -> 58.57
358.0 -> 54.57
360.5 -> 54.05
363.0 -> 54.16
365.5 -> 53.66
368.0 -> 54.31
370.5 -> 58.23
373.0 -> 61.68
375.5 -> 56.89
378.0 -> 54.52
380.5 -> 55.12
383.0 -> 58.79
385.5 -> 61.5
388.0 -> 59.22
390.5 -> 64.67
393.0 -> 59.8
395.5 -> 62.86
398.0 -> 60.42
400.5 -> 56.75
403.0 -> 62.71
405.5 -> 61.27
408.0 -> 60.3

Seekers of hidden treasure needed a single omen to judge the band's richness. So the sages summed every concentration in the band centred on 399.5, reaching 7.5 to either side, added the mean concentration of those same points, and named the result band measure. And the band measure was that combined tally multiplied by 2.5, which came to 1061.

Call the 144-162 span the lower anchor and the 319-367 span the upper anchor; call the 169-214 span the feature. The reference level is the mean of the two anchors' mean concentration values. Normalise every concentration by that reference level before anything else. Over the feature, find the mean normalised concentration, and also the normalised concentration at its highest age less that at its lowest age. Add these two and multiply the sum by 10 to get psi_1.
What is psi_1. 10.3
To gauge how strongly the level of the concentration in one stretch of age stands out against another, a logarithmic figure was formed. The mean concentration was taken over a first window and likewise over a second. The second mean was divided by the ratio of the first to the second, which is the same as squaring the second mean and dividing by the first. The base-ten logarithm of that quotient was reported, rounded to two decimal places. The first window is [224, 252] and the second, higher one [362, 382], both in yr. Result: 1.81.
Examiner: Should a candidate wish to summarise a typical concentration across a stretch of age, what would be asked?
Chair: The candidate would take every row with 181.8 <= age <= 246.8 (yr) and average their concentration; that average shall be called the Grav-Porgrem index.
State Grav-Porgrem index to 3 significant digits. 51.3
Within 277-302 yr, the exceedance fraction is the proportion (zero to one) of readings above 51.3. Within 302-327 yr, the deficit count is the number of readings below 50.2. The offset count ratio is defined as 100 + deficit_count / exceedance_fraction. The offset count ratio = 145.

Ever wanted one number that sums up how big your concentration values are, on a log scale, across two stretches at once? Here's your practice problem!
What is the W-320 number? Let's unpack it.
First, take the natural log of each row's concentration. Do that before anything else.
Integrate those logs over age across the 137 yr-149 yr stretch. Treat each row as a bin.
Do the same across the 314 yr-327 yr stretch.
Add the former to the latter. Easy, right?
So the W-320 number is 98.3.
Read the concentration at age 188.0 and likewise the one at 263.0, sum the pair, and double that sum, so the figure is 201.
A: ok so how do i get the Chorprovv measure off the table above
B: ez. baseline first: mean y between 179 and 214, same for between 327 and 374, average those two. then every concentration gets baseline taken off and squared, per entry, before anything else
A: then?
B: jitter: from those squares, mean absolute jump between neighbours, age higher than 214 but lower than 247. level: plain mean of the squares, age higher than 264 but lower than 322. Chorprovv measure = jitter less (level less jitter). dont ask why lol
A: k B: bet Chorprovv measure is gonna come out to 6.8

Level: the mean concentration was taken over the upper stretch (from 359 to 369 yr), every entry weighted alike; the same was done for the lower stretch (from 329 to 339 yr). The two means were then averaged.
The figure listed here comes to 51.1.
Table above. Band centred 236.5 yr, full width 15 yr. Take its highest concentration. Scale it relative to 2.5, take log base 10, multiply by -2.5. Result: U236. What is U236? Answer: -3.31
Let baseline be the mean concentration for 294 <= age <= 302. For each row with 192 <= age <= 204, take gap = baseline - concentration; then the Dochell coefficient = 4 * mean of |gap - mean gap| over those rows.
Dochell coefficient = 9.5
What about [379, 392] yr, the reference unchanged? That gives 10.3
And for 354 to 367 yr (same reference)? 5.7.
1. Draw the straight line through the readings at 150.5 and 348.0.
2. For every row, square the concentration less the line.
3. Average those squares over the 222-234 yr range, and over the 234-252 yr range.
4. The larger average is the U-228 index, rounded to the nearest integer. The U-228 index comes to 34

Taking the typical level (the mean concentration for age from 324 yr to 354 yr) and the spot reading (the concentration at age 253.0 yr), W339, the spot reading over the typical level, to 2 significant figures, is 0.95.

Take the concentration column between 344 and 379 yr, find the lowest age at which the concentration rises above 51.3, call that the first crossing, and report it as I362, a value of 345.5 yr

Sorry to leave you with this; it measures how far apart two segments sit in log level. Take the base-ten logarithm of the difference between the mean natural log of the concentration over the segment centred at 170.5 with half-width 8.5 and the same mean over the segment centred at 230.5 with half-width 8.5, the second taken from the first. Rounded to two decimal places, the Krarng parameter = -1.40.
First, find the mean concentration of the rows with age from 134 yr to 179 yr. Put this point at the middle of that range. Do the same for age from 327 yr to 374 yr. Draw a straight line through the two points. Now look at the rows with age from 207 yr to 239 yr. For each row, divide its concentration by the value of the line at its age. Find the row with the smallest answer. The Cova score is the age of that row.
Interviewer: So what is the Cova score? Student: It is 228.0 yr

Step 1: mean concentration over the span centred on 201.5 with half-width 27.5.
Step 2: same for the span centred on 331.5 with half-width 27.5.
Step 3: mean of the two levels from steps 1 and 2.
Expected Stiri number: 51.2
